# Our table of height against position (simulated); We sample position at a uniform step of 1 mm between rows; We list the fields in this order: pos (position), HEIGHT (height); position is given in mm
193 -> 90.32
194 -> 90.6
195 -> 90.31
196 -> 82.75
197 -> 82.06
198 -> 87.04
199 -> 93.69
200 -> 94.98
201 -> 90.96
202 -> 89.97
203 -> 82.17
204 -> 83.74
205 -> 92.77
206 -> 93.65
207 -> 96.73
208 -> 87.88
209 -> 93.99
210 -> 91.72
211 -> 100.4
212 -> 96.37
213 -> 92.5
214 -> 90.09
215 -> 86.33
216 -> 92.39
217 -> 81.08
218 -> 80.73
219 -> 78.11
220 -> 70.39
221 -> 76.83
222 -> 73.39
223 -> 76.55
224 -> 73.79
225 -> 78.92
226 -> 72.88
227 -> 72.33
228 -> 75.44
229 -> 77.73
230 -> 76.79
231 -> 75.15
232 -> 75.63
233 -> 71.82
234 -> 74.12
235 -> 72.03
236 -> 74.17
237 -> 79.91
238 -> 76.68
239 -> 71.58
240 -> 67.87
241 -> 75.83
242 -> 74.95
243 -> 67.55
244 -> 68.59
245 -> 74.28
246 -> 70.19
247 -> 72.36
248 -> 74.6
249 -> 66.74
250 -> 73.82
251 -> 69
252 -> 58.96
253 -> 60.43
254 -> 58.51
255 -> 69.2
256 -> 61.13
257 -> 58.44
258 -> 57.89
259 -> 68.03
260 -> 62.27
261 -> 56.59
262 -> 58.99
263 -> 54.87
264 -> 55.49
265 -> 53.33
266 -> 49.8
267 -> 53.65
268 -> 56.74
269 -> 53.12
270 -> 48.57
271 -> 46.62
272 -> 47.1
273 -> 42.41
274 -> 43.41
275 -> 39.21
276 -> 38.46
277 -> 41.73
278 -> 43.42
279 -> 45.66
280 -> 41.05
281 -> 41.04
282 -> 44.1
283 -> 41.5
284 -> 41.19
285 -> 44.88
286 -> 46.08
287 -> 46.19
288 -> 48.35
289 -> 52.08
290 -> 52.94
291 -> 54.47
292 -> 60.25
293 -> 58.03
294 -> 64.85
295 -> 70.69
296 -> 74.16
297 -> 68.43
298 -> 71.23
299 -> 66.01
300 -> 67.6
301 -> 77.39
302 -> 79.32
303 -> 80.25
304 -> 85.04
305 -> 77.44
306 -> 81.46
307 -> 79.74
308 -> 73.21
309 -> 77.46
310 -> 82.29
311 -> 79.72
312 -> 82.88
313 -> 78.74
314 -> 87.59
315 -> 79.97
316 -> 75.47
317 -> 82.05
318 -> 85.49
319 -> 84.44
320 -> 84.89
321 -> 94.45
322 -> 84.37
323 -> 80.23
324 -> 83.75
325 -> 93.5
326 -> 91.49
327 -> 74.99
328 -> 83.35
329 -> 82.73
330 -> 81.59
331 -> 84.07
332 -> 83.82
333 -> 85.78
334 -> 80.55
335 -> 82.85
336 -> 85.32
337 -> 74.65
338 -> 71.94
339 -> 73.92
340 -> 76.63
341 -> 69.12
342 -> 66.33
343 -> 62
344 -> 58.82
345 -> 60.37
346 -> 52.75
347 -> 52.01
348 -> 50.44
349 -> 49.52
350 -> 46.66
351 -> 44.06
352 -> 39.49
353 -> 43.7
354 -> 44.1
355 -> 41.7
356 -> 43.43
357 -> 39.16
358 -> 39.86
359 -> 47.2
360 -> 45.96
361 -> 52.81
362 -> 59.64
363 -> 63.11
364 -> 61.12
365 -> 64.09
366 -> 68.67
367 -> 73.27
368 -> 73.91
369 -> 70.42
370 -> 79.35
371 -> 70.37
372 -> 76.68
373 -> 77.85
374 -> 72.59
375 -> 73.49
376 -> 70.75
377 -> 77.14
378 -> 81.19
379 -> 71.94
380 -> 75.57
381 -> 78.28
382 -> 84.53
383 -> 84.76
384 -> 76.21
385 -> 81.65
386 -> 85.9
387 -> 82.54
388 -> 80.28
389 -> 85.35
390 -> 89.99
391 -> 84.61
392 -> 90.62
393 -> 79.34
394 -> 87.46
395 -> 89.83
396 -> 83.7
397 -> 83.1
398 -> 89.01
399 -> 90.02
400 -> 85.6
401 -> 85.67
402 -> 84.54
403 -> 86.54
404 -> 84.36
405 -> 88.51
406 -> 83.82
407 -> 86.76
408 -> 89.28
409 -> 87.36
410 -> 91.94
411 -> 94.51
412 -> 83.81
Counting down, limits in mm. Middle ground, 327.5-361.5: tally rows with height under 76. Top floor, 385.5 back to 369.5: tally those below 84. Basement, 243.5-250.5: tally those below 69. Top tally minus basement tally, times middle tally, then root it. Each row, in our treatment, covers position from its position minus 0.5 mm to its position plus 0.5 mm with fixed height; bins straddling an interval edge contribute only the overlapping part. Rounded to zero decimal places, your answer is 17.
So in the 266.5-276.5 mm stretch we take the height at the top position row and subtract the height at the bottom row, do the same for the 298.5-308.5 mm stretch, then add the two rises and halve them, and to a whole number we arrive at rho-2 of -4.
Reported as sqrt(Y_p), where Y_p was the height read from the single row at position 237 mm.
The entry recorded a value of 8.9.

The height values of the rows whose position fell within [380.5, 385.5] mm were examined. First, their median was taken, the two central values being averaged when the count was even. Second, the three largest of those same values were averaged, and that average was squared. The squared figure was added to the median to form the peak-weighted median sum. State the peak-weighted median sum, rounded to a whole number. 7078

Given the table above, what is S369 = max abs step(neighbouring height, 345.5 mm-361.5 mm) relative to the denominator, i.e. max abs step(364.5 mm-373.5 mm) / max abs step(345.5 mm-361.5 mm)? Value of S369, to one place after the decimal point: 1.2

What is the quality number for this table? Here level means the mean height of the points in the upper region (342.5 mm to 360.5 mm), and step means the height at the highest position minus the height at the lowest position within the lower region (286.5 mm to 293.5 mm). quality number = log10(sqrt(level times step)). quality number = 1.38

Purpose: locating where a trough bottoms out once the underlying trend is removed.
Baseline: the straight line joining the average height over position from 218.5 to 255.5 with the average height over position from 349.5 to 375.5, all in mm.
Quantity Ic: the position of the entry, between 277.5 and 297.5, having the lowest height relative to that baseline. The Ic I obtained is 280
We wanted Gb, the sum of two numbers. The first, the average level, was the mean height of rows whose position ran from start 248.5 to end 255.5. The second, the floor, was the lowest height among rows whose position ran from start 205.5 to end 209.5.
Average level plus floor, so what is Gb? 153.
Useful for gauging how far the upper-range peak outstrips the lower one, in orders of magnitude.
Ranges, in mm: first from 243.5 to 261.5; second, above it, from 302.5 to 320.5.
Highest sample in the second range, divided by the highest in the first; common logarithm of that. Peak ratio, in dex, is 0.07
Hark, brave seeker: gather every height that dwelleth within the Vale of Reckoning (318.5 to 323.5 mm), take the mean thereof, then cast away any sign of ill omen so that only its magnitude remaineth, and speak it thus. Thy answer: 86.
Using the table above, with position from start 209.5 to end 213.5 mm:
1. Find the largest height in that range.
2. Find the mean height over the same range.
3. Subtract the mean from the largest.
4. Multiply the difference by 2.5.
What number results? 13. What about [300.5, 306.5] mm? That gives 12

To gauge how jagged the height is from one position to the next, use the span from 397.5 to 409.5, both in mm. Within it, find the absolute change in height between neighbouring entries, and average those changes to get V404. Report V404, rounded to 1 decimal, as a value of 2.5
